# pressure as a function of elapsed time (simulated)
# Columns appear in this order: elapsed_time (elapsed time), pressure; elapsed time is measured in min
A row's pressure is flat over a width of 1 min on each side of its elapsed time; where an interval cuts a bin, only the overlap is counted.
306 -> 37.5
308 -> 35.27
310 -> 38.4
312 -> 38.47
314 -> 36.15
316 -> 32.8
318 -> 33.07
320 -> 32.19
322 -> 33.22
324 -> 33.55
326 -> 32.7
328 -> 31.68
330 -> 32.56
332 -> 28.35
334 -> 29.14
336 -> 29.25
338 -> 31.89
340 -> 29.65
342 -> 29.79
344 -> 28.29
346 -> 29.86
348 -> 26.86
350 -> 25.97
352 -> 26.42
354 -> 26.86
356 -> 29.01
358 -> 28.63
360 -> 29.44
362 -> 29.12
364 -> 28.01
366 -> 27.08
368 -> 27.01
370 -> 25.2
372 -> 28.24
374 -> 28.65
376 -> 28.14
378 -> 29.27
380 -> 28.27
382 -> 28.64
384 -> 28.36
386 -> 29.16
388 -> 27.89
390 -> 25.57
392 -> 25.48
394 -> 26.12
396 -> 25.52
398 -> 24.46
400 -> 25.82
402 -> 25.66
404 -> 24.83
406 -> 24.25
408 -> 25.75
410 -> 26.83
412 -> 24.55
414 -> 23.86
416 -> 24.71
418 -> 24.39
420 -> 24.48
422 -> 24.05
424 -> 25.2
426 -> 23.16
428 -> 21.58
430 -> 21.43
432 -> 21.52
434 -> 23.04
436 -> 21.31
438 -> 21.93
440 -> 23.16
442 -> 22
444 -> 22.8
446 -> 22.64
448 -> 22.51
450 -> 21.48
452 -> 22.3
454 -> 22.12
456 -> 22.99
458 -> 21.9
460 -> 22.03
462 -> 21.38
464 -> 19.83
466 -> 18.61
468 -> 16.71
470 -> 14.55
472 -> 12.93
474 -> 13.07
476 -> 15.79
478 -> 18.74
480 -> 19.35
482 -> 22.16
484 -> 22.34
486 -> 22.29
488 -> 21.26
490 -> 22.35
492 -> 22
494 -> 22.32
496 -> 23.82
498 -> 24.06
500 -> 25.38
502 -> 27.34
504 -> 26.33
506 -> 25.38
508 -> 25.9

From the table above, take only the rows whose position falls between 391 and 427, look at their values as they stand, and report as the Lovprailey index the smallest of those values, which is 23.16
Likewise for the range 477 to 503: 18.74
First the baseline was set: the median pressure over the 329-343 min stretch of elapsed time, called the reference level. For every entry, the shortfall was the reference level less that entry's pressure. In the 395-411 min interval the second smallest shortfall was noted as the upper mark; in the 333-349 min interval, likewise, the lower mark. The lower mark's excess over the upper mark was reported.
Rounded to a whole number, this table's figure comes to -4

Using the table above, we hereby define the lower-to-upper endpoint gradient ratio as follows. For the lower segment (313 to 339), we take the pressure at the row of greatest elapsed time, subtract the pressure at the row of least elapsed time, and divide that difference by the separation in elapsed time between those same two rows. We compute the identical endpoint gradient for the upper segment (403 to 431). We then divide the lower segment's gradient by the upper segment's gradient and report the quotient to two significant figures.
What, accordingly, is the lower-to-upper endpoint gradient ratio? 1.4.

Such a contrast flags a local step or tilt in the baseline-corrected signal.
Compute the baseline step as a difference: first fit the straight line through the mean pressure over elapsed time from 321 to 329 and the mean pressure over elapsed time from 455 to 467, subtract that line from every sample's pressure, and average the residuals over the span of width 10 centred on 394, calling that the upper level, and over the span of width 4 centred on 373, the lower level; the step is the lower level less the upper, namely 1.2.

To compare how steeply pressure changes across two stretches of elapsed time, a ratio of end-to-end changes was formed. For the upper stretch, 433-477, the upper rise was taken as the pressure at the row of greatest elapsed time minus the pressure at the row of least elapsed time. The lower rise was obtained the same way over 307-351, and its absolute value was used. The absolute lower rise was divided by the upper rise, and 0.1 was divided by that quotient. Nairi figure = -0.078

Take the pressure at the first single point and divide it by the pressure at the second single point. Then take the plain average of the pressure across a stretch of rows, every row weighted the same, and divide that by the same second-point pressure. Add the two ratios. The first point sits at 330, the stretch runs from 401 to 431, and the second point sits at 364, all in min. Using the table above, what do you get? 2.03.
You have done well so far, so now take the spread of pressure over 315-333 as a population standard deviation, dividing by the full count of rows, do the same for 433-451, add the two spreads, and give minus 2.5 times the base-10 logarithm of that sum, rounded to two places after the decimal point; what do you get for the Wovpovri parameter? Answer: -0.81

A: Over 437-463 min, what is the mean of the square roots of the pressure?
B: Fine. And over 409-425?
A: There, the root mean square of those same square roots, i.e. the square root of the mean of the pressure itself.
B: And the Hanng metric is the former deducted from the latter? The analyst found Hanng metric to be 0.26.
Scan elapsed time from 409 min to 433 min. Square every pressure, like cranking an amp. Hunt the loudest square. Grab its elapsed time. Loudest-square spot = 410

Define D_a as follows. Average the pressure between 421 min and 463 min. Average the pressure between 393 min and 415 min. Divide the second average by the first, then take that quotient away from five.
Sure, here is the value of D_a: 3.87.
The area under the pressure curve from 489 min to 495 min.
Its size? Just 133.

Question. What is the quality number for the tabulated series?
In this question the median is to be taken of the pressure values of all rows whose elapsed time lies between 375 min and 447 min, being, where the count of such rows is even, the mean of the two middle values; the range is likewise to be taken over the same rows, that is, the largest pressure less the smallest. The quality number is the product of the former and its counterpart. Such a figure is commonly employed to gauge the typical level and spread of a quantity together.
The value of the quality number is 196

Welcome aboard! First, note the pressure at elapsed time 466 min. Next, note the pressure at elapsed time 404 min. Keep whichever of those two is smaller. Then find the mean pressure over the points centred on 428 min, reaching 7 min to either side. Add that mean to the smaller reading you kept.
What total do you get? 41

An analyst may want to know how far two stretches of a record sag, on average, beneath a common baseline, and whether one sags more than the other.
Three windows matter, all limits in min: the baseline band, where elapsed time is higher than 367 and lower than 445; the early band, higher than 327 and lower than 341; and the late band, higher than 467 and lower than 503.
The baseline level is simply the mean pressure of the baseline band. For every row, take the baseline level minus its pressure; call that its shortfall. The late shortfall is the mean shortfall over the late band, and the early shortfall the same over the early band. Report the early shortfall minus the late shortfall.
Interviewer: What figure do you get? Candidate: -10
